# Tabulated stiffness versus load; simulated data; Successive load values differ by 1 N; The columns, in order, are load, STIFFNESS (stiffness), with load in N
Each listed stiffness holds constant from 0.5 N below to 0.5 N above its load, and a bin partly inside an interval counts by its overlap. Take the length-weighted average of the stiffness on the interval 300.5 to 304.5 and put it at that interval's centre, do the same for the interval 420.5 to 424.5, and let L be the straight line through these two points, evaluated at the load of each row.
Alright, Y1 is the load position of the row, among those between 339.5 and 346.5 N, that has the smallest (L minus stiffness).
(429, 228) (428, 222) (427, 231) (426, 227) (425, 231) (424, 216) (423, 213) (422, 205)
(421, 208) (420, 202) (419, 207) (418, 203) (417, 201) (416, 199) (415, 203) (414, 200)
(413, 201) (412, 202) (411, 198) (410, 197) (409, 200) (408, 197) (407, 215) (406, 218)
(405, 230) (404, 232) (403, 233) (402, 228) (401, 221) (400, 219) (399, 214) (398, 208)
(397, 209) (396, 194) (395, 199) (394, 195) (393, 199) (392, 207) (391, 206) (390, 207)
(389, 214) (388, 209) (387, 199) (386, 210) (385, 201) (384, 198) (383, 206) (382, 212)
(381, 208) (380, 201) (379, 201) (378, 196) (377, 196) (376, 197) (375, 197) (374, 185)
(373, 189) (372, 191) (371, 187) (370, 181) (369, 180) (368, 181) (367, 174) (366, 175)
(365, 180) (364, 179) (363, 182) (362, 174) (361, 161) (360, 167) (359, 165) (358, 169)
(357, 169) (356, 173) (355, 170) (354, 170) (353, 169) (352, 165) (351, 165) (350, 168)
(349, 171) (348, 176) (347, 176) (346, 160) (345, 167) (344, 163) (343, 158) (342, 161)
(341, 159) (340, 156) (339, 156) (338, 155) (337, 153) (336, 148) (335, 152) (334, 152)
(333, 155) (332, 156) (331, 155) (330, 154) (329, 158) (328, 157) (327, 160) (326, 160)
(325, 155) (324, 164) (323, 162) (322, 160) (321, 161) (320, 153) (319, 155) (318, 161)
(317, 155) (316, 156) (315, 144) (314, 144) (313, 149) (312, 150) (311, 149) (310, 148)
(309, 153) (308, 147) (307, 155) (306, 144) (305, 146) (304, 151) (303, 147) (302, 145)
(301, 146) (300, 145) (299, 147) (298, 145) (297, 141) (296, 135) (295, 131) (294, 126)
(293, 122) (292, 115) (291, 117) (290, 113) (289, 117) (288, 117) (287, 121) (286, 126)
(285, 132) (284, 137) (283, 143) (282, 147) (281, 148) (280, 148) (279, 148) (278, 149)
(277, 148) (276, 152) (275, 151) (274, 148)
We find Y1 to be 345 N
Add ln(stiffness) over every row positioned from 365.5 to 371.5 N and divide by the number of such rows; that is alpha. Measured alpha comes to 5.19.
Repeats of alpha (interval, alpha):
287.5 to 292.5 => 4.75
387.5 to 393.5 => 5.33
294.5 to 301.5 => 4.95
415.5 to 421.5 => 5.31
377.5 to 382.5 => 5.32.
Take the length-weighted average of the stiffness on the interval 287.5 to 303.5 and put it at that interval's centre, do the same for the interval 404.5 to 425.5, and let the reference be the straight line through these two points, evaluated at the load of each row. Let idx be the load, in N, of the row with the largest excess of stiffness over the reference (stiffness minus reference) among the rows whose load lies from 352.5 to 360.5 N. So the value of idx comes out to 356 N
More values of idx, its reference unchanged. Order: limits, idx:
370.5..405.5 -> 403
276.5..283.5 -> 278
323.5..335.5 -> 324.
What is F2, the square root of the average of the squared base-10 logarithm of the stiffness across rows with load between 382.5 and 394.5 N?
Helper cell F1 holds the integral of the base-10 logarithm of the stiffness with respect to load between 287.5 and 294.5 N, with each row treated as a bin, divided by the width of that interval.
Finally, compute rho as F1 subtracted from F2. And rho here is 0.2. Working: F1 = 2.07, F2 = 2.31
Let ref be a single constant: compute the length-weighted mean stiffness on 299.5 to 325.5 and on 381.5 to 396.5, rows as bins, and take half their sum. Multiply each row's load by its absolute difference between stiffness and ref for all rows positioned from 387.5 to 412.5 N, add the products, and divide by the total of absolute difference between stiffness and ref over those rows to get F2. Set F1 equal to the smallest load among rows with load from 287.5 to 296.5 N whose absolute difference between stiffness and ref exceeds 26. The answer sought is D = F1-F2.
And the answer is -112.2 N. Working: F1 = 288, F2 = 400.2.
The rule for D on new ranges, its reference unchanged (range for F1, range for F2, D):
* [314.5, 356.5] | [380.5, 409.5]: -81.1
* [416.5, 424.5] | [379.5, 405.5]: 24.9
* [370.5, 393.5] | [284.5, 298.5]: 89.9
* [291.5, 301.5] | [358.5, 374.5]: -74.2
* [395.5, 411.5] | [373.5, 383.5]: 17.7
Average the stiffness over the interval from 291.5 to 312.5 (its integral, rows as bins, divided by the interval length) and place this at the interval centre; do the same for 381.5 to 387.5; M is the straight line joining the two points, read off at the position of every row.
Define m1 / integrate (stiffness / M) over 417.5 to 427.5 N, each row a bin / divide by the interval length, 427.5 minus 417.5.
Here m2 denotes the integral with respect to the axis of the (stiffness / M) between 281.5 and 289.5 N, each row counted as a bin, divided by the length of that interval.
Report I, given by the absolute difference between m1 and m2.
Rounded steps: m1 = 0.92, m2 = 1.00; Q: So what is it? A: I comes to 0.08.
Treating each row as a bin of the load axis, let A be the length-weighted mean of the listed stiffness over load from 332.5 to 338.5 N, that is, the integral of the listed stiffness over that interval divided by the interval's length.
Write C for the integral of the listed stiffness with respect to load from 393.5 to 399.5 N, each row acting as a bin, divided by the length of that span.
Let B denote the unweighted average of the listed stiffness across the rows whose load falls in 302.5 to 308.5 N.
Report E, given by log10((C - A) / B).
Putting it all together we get -0.47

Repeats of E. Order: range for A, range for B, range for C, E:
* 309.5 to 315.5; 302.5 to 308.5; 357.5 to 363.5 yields -0.82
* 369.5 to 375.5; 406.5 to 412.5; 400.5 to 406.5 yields -0.72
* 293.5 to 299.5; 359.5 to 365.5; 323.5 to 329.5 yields -0.91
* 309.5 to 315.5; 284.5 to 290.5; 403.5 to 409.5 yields -0.25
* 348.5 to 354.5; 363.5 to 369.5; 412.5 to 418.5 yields -0.73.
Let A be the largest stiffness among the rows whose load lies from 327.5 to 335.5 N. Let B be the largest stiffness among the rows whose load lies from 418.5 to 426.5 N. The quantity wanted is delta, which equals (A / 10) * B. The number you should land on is 3650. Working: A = 158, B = 231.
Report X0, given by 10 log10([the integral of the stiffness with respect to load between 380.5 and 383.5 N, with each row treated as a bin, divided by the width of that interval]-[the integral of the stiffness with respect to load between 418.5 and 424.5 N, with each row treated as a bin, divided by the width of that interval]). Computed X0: -8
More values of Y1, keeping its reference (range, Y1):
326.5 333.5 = 327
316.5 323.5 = 318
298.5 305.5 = 304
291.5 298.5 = 298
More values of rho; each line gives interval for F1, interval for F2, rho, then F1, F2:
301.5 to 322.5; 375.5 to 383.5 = 0.1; 2.18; 2.31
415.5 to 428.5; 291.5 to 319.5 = -0.2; 2.33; 2.16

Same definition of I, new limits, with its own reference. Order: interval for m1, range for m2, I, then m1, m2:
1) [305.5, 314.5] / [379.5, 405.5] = 0.01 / 1.00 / 1.00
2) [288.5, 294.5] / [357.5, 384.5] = 0.08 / 0.88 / 0.96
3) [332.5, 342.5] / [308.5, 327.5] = 0.09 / 0.92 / 1.00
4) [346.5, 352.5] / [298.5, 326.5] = 0.06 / 0.96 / 1.01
